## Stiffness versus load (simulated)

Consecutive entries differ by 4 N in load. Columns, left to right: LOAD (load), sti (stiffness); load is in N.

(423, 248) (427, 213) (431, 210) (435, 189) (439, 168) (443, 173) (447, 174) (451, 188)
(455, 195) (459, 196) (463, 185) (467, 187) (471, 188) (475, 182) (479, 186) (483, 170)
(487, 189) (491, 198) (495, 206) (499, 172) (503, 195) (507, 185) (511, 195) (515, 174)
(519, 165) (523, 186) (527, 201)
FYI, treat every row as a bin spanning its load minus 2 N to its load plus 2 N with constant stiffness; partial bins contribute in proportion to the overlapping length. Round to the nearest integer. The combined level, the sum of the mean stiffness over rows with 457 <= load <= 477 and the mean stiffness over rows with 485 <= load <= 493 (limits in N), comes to 381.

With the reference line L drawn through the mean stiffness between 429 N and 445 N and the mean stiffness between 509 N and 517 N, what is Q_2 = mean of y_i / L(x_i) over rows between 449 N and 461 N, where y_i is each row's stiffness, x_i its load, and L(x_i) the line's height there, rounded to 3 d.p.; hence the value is 1.044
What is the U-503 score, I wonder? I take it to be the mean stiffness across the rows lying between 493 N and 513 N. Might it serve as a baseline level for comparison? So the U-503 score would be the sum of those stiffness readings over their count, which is 191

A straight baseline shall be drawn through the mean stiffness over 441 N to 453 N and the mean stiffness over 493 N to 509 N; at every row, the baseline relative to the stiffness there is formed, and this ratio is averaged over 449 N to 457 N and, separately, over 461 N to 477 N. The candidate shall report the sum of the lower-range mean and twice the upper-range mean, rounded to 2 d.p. 2.91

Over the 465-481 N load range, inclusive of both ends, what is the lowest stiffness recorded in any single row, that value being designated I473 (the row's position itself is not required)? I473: 182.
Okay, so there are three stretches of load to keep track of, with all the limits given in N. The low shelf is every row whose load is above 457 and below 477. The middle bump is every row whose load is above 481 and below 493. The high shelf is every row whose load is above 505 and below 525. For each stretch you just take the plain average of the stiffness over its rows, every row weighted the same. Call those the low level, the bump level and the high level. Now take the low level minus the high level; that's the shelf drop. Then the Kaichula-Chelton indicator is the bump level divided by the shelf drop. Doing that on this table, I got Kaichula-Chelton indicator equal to 28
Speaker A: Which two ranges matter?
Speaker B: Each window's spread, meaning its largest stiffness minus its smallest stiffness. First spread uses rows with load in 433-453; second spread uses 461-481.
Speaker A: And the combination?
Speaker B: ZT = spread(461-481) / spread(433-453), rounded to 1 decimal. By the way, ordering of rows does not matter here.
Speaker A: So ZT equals 0.3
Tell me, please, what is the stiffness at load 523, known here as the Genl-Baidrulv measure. 186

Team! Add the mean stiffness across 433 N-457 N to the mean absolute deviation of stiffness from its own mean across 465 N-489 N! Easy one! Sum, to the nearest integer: 186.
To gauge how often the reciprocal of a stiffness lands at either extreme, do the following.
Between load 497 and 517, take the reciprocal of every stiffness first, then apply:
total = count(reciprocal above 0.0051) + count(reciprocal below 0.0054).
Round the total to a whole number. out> 7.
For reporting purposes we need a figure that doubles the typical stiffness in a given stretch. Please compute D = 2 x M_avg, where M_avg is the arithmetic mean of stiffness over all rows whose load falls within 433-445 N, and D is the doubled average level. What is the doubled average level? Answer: 353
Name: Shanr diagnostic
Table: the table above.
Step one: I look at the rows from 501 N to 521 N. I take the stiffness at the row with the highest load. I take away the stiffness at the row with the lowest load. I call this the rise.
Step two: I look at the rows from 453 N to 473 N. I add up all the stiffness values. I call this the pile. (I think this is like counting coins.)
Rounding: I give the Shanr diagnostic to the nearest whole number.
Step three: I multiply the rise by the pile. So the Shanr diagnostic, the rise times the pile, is -28530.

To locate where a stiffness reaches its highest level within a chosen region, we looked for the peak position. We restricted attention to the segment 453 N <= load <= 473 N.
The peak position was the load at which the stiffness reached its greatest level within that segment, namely 459 N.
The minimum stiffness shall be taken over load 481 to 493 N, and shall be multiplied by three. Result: 510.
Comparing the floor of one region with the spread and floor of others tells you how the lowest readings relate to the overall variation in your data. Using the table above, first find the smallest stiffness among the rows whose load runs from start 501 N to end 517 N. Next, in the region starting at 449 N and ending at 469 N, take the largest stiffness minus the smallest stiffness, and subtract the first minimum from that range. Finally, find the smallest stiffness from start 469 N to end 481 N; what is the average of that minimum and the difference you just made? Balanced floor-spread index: 9.5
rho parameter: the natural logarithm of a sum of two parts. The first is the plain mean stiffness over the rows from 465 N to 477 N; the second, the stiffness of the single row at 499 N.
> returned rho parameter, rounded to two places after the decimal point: 5.88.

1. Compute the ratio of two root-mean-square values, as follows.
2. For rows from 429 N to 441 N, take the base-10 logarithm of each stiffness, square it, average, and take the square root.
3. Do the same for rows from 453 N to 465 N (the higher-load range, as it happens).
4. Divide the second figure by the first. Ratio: 1.00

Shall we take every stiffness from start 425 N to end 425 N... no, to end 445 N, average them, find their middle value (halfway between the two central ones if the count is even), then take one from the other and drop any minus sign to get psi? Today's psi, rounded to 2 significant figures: 1.6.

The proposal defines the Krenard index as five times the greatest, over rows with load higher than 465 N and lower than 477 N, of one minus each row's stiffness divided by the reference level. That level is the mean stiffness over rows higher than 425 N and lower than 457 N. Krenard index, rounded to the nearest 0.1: 0.2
